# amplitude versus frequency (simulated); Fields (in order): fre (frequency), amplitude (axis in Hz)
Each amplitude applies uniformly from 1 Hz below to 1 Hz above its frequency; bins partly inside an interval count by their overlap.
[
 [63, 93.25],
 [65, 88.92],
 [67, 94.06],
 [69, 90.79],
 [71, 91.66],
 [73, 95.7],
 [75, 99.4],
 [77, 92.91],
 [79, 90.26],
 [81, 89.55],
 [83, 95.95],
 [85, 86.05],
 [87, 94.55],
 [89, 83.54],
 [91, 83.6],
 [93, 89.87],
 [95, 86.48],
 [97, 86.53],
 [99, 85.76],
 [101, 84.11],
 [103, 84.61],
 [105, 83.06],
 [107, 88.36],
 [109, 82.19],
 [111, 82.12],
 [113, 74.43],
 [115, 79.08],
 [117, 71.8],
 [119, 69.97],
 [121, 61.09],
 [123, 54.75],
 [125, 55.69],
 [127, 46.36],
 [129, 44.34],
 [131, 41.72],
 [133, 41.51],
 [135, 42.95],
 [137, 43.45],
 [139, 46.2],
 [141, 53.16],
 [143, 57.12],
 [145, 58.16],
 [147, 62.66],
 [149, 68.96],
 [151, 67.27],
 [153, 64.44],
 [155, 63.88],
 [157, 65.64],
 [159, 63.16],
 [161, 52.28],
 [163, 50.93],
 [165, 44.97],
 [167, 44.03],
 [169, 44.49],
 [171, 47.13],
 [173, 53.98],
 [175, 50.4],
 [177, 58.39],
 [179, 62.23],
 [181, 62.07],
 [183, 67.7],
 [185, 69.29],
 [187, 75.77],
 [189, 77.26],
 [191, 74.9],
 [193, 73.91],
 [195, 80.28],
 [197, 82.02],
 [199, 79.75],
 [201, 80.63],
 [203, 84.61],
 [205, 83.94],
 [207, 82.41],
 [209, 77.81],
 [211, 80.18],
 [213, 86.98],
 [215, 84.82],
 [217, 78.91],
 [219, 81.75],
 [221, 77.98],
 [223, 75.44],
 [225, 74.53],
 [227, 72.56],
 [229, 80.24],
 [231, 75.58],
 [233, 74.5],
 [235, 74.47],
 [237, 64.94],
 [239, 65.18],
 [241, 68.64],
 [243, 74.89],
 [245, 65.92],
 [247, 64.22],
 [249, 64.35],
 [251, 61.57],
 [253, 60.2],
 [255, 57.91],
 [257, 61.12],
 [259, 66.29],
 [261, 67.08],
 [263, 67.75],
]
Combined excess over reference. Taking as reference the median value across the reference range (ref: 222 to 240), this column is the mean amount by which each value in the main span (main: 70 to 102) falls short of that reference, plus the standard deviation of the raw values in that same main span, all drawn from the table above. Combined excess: -10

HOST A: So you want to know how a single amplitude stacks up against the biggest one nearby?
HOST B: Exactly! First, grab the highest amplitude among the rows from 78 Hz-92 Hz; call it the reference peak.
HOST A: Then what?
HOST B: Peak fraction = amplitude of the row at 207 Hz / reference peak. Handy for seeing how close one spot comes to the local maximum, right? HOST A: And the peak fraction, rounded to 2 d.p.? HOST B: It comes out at 0.86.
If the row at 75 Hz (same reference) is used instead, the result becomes 1.04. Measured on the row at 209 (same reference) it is 0.81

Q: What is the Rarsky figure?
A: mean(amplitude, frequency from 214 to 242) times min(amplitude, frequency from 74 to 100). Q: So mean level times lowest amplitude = 6263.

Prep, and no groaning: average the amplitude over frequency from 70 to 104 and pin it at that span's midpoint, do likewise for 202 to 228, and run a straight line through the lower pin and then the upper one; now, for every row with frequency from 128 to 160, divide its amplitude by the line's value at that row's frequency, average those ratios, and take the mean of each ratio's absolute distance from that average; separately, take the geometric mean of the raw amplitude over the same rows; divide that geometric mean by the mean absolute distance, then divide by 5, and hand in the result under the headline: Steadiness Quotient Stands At 97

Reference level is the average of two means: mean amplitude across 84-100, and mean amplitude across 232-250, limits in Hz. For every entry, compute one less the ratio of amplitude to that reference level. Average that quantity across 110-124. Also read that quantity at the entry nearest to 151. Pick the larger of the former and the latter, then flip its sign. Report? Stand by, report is -0.14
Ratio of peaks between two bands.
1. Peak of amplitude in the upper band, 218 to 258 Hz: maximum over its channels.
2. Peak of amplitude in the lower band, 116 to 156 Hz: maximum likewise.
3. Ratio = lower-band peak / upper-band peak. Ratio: 0.88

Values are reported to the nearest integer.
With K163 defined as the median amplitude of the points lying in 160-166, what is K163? 51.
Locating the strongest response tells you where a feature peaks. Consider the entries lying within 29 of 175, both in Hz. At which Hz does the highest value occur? 203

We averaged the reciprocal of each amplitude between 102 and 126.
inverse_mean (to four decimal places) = 0.0139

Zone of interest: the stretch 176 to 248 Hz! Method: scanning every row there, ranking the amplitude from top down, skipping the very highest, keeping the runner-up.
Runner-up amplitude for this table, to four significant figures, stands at 84.82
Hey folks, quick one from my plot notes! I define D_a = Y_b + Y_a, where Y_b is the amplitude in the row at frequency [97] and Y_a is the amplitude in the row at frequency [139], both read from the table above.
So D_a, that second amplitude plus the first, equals 133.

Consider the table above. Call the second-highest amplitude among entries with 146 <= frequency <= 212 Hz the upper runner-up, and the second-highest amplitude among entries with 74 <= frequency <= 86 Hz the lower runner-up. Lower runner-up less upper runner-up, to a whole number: 12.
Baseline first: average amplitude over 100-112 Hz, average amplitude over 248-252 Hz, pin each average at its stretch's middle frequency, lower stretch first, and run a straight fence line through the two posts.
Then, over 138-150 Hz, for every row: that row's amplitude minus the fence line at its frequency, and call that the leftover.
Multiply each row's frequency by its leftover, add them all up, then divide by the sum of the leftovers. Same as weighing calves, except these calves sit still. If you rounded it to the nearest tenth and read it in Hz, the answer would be 142.8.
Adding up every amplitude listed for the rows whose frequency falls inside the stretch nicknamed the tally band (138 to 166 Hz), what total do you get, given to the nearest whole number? 819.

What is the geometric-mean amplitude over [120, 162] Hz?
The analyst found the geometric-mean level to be 54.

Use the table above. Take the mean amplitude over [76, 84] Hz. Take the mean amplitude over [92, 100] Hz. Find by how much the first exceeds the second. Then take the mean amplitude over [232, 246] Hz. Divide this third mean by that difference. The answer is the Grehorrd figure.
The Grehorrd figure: 13.9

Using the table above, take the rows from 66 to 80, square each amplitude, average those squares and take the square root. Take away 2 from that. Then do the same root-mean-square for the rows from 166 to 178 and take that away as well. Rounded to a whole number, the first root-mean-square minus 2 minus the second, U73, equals 42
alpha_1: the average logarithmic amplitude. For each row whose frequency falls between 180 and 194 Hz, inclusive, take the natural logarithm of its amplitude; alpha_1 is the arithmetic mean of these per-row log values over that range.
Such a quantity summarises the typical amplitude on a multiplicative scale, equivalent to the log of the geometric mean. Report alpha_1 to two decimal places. 4.27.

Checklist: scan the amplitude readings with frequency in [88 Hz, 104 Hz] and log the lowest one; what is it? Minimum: 83.54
